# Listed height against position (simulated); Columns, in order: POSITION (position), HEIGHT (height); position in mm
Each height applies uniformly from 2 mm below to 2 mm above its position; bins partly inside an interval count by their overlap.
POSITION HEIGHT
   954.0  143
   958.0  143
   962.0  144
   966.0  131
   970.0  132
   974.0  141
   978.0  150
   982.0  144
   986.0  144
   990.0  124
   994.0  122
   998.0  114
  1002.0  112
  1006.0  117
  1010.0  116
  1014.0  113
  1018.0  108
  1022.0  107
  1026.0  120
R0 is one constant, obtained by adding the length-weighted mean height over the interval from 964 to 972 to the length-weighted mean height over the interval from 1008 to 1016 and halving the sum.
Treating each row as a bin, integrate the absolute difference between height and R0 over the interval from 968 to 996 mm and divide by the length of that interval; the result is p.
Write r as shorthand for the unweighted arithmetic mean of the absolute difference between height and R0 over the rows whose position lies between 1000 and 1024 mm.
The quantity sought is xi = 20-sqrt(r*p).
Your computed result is 7.7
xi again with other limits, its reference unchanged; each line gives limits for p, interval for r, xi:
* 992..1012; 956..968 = 9.5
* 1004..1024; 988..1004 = 12.3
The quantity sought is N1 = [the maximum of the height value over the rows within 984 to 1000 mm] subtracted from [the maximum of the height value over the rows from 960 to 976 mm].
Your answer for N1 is 0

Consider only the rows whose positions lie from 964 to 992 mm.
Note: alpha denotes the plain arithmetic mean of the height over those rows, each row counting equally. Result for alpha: 138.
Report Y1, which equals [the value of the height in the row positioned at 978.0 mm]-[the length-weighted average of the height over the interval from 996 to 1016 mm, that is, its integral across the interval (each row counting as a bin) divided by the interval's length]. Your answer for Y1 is 36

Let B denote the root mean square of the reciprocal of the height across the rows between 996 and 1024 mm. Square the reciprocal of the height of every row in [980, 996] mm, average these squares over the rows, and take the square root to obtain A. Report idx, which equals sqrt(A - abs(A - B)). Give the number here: 0.079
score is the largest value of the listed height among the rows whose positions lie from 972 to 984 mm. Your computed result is 150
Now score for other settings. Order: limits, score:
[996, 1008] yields 117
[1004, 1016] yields 117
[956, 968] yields 144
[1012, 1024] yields 113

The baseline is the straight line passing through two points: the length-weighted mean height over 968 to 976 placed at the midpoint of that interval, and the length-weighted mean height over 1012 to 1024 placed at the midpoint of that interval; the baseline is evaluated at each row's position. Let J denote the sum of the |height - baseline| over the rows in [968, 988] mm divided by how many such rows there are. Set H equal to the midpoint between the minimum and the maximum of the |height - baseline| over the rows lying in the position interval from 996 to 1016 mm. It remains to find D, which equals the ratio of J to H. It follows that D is 3.0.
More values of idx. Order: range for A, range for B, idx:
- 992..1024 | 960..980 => 0.085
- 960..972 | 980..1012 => 0.081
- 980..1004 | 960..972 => 0.086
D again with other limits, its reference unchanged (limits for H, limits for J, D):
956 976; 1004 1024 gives 0.2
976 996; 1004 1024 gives 0.1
